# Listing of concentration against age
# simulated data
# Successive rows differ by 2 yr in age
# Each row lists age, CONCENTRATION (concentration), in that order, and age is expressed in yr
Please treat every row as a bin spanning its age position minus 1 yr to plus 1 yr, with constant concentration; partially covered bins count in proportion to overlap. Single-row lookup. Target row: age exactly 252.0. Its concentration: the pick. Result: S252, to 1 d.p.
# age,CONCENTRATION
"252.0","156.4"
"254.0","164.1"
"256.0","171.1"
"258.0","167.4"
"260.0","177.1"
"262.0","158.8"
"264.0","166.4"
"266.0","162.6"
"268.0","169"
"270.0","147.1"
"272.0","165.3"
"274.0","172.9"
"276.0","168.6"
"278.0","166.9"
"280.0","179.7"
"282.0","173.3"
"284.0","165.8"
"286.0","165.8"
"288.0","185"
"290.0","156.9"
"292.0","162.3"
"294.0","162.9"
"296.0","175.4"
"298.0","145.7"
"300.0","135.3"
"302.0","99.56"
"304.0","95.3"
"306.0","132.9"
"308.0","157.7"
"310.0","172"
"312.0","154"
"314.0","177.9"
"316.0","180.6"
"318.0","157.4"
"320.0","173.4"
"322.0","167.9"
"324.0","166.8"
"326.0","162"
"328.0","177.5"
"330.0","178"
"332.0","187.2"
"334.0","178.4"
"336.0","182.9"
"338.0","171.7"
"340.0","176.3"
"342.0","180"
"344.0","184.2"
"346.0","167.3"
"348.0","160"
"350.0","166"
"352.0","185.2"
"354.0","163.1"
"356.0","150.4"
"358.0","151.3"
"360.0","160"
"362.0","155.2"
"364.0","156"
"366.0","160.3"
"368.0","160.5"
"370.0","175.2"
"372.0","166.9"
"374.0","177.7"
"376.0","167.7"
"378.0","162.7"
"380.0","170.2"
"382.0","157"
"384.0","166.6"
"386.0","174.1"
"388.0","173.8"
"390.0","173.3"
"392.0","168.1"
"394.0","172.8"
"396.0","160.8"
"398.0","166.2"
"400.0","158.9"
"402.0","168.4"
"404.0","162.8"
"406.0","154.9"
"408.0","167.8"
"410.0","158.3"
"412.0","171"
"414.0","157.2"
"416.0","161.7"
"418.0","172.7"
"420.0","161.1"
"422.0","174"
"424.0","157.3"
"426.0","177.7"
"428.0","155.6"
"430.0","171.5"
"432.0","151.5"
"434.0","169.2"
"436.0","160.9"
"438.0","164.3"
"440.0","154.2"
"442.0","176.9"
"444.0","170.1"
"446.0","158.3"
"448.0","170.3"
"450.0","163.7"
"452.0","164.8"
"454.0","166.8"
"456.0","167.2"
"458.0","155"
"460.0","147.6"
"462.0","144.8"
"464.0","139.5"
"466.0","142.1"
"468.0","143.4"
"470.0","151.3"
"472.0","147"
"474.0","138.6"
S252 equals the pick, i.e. 156.4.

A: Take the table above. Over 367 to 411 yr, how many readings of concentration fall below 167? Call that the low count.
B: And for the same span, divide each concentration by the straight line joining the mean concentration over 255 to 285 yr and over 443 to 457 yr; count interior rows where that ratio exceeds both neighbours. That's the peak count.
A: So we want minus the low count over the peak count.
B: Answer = -1.4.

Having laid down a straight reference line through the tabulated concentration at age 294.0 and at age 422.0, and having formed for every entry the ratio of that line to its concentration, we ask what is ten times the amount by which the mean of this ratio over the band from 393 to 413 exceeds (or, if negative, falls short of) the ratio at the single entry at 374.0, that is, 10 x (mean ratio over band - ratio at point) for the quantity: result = 1.0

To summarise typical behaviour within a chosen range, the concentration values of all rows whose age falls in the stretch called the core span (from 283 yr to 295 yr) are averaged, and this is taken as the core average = 166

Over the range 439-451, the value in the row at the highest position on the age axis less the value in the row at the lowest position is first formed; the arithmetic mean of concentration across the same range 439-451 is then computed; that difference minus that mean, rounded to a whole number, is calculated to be -156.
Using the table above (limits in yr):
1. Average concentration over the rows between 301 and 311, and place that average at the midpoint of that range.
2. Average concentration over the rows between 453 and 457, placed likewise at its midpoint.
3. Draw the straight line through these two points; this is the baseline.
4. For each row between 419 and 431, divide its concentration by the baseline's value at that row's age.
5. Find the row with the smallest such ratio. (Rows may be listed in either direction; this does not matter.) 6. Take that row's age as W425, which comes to 428.0 yr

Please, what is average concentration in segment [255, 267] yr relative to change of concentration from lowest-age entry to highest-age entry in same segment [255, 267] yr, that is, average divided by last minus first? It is -20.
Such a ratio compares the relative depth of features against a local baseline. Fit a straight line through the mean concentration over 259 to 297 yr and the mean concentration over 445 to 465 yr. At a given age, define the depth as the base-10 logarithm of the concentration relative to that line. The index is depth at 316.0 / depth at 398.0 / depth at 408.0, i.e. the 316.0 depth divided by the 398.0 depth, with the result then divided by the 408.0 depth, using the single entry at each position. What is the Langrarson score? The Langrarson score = 138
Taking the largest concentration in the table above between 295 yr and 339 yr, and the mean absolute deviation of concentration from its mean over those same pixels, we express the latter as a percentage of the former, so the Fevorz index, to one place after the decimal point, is 10.0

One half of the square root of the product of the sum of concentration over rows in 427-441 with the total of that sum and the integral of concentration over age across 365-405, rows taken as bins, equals 1484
